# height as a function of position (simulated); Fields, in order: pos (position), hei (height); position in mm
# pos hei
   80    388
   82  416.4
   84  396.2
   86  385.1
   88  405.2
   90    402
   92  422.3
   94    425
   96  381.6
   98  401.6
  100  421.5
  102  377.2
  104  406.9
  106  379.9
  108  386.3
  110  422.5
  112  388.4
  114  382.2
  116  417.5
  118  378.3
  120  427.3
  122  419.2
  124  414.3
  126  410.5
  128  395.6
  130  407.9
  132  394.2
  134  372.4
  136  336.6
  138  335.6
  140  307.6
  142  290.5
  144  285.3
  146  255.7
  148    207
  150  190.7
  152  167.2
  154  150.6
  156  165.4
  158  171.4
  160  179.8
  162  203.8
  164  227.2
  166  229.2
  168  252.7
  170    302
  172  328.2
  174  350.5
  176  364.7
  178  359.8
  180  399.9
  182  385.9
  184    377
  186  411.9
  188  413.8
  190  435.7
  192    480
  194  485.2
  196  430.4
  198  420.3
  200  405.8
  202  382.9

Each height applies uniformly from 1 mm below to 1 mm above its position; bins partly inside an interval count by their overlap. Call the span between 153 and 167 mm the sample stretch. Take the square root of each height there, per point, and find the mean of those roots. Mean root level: 13.7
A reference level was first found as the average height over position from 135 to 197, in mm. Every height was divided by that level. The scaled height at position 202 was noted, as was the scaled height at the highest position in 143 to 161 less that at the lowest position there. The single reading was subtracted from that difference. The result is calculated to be -1.60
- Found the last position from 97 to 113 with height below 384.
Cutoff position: 106 mm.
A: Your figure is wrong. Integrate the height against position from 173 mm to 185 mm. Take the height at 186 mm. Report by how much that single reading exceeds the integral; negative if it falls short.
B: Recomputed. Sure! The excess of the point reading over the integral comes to -4064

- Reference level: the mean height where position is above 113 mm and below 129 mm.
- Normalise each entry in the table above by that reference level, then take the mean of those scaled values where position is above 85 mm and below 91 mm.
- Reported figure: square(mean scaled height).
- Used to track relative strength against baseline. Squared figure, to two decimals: 0.96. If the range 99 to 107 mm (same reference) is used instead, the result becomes 0.95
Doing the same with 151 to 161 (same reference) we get 0.17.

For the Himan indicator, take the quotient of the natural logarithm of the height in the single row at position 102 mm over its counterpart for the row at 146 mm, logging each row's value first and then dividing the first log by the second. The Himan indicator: 1.07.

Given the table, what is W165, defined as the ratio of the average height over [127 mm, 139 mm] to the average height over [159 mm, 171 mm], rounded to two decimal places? 1.61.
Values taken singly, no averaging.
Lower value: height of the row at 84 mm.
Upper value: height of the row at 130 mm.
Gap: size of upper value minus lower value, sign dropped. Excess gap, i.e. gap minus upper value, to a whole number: -396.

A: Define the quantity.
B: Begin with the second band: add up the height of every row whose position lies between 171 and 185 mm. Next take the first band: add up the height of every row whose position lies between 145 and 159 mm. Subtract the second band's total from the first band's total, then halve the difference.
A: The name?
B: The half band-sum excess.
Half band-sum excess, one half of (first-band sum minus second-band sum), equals -629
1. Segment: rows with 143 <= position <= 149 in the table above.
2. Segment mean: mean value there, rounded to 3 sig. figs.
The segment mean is 249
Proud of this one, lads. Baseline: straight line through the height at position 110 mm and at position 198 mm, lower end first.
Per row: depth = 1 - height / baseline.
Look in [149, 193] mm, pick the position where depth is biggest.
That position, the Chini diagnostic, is 154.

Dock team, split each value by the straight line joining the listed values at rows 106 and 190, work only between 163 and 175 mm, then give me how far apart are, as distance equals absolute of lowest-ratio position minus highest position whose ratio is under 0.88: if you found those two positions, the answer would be 10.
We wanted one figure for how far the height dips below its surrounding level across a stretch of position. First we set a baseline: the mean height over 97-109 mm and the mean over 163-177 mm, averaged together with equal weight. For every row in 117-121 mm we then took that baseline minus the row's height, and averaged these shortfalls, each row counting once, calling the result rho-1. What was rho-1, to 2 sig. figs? -58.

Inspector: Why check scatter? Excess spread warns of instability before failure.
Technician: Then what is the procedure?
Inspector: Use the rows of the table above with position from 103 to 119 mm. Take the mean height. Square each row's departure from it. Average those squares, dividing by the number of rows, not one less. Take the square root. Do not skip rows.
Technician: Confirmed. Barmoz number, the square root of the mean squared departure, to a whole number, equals 17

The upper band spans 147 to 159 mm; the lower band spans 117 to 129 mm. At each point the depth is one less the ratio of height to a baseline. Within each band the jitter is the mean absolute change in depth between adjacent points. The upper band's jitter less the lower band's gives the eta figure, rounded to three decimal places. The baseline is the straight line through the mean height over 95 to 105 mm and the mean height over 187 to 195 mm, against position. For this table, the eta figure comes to -0.005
